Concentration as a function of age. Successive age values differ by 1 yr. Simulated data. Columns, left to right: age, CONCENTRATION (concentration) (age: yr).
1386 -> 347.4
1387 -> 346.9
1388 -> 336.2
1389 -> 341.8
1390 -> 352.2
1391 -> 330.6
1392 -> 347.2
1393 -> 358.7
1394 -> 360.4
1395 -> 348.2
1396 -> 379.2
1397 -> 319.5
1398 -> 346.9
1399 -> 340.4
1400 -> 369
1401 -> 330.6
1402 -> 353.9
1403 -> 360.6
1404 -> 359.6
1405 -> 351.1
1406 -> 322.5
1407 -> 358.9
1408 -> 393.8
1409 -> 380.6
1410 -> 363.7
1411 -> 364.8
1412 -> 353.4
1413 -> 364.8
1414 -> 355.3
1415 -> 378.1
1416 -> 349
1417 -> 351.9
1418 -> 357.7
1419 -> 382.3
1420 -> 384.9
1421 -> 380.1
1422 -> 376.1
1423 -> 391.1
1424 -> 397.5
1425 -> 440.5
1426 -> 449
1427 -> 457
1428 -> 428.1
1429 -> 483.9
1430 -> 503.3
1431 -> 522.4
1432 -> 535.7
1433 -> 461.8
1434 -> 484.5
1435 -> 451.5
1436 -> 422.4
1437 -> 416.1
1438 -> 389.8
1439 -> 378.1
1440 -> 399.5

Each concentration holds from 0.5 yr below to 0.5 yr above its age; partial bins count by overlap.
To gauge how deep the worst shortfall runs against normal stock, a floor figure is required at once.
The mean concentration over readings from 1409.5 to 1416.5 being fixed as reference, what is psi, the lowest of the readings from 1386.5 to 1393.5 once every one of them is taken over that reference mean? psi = 0.915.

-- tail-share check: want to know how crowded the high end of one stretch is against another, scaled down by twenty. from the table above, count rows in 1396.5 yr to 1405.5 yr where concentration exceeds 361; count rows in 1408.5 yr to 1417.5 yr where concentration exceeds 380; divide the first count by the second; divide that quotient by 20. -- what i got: 0.05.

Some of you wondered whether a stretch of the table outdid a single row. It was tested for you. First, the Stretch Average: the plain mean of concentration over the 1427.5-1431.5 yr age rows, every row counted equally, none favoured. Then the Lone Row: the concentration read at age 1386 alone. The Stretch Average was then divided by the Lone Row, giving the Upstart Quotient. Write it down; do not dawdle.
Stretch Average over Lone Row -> 1.39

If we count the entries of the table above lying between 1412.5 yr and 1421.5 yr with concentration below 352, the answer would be 2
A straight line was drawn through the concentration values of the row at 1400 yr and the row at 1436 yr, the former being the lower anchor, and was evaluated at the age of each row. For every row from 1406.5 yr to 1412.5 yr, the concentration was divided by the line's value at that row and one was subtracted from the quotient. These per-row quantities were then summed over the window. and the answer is -0.22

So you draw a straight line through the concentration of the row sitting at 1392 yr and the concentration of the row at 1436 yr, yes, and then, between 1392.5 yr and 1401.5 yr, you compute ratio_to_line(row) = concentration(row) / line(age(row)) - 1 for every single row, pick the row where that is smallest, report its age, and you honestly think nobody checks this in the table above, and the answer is 1397 yr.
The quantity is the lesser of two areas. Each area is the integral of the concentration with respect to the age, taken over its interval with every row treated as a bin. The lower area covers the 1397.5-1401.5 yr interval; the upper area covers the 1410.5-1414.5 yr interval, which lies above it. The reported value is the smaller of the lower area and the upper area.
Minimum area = 1387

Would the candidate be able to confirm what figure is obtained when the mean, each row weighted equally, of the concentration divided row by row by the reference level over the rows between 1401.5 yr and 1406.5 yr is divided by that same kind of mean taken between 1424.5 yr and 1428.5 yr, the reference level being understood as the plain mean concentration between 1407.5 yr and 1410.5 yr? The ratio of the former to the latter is 0.79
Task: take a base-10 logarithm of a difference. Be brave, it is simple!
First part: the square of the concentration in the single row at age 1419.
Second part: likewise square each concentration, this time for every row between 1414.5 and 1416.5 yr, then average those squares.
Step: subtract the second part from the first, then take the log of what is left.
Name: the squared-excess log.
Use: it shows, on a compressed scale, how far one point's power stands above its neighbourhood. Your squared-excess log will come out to 4.1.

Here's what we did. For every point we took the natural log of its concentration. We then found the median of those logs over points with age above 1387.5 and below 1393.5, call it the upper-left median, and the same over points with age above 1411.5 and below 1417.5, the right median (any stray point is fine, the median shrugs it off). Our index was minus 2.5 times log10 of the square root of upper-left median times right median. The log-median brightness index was -1.92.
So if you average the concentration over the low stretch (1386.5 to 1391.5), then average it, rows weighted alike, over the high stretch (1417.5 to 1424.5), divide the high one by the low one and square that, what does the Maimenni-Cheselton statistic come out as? 1.2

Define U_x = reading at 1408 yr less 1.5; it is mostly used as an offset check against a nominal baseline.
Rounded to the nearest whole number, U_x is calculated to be 392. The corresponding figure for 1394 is 359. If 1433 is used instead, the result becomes 460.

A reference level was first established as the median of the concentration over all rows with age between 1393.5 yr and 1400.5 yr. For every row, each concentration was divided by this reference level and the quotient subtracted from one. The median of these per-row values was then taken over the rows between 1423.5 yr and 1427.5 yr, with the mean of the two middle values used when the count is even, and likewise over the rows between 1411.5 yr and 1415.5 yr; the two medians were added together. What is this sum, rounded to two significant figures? -0.31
